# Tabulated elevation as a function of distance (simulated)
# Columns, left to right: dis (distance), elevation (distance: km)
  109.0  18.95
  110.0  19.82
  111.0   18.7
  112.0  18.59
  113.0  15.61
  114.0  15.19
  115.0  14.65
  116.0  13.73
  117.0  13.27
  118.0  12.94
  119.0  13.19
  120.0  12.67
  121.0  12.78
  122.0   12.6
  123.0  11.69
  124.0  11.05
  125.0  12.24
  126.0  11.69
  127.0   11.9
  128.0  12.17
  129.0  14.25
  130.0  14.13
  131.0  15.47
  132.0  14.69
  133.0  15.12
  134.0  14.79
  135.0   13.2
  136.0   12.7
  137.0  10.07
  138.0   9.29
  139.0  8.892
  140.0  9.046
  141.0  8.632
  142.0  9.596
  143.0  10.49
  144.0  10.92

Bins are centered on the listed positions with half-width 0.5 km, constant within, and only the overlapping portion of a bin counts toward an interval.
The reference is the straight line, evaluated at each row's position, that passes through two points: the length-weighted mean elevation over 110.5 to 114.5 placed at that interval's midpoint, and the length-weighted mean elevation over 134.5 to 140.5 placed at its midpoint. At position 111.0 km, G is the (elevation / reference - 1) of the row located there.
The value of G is 0.1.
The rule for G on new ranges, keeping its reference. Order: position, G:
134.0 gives 0.3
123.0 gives -0.2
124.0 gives -0.2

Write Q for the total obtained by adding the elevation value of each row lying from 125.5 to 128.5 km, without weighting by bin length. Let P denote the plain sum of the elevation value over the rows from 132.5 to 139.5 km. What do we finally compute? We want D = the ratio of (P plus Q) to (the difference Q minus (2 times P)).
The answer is -0.9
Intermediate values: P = 84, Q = 36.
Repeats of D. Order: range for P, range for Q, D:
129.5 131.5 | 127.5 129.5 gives -1.7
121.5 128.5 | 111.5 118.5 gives -3.0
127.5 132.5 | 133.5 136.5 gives -1.1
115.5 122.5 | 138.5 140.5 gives -0.7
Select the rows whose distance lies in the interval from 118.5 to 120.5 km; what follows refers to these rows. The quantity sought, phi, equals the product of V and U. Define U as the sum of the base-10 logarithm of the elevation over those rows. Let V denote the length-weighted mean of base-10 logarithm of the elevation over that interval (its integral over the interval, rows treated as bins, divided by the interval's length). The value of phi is 2.5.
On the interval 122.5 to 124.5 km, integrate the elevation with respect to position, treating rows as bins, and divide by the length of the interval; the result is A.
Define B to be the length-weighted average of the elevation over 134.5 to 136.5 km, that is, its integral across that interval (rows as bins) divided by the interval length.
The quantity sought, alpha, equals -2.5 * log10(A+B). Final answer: -3.46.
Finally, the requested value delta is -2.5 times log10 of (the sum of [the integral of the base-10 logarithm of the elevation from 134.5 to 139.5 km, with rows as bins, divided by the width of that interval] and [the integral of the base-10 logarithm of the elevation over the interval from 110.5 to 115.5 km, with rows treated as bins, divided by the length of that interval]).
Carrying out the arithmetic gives -0.878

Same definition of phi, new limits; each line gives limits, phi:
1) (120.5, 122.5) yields 2.4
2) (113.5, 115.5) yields 2.8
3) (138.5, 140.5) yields 1.8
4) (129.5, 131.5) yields 2.7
